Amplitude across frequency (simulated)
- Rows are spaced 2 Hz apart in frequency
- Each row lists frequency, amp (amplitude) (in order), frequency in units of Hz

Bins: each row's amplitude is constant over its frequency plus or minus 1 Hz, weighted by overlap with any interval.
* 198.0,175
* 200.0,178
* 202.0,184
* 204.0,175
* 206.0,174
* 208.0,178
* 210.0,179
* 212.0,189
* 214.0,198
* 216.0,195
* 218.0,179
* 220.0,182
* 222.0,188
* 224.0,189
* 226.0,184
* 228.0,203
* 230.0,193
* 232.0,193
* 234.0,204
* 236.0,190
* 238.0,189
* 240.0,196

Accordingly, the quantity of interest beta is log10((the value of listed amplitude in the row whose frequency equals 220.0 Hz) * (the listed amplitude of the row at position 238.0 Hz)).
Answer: 4.54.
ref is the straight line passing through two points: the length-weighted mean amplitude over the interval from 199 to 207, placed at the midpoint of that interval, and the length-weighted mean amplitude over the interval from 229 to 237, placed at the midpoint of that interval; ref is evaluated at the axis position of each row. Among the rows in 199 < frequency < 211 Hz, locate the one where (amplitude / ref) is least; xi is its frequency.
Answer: 206.0 Hz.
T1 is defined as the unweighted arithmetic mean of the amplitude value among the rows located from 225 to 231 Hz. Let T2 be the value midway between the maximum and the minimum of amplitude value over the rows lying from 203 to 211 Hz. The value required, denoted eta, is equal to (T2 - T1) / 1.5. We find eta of -11.2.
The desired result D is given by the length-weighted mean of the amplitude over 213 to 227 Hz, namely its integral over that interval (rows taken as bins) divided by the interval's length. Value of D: 188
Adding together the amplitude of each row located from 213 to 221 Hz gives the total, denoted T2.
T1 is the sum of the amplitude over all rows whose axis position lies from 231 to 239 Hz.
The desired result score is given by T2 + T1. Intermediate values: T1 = 776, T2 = 754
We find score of 1530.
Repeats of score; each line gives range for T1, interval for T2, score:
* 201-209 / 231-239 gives 1487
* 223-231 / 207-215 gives 1513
